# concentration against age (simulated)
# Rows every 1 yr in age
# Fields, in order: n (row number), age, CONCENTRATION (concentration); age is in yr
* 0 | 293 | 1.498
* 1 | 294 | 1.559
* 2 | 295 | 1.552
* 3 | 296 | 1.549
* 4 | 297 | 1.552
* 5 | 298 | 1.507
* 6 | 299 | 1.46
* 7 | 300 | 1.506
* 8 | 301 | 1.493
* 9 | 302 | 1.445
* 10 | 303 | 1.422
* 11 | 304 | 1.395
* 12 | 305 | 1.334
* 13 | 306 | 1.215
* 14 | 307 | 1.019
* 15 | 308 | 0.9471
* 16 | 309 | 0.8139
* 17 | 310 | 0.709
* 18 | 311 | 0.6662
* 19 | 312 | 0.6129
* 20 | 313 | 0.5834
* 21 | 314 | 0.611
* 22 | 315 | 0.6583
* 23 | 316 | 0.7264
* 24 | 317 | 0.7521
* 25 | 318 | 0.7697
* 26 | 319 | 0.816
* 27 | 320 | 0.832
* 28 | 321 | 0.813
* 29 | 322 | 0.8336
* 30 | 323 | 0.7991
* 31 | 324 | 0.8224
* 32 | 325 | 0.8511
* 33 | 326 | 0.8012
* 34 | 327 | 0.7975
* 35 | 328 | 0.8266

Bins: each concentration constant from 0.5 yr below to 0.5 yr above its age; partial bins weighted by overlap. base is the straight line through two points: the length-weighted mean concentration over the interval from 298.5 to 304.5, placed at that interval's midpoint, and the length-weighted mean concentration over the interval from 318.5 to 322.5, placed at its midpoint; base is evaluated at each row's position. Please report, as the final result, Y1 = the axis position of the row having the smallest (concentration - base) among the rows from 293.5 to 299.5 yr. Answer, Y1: 294 yr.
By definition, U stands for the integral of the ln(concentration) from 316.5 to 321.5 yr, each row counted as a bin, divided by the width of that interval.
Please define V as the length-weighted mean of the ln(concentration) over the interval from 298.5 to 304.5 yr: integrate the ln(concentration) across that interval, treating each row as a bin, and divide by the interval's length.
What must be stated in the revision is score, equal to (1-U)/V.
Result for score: 3.3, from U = -0.228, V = 0.374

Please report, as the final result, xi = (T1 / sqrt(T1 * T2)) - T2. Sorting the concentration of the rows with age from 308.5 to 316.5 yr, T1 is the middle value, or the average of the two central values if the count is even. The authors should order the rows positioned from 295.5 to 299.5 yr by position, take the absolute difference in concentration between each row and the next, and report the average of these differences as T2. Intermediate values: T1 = 0.66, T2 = 0.032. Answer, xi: 4.5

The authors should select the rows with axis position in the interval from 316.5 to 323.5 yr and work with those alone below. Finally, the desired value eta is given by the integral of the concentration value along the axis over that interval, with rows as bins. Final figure 6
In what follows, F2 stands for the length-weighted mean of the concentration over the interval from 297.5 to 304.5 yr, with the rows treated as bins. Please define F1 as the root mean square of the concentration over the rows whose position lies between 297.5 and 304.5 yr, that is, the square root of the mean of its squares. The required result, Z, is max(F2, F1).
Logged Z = 1.46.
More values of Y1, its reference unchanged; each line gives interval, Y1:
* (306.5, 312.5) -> 312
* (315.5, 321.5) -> 316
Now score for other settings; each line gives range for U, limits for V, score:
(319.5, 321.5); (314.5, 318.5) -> -3.7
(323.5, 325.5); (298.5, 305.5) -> 3.3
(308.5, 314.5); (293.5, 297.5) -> 3.2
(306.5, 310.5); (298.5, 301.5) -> 2.9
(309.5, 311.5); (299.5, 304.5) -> 3.7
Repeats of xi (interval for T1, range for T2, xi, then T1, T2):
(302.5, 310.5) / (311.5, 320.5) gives 5.6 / 1.12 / 0.035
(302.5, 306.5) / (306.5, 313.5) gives 4.3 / 1.36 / 0.073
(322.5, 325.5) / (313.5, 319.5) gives 4.4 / 0.82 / 0.041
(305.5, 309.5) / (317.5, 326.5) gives 5.7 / 0.98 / 0.030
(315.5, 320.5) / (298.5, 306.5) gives 4.0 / 0.77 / 0.048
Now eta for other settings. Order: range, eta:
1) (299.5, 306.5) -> 10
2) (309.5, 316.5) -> 5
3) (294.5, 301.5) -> 11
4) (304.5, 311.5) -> 7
